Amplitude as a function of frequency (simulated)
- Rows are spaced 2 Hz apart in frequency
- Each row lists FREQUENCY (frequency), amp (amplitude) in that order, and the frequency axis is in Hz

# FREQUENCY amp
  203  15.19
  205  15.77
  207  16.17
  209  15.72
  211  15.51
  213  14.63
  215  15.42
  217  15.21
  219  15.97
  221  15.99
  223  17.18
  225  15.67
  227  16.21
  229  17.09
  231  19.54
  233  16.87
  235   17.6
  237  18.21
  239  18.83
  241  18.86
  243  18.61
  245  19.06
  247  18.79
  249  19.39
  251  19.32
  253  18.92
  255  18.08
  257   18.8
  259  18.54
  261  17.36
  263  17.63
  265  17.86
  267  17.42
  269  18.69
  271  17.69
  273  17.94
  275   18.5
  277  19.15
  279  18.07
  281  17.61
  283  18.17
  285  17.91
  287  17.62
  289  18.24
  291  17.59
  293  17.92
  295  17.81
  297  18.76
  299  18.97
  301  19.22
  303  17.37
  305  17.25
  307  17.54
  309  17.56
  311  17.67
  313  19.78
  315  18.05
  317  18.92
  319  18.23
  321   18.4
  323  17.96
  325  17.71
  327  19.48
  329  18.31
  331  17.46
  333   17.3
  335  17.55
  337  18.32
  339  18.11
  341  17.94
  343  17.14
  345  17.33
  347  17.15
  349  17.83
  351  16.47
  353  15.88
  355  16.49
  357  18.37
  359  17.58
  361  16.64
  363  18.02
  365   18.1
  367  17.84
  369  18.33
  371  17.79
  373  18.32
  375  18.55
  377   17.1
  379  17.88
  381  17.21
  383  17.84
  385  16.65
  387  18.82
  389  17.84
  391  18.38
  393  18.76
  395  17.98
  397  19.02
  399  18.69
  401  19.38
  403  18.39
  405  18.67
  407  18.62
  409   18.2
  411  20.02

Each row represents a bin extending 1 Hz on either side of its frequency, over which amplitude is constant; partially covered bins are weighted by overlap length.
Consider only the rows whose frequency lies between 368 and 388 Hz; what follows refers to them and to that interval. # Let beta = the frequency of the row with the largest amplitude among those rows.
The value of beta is 387 Hz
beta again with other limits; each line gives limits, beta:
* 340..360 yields 357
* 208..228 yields 223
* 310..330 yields 313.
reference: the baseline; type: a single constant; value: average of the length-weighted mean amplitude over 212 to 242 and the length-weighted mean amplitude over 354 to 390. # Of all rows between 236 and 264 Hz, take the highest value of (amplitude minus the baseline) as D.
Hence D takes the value 2.1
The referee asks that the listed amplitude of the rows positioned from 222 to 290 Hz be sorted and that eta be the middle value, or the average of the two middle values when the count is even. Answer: 18.1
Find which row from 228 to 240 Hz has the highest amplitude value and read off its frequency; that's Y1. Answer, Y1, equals 231 Hz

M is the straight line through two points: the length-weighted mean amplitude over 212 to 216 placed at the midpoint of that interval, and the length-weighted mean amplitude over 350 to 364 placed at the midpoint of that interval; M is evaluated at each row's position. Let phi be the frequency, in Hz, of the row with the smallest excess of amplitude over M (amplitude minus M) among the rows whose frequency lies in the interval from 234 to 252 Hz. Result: 235 Hz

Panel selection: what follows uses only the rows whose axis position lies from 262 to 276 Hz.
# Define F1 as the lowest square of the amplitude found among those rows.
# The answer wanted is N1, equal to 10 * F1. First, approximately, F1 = 303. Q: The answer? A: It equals 3035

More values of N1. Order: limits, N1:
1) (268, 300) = 3094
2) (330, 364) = 2522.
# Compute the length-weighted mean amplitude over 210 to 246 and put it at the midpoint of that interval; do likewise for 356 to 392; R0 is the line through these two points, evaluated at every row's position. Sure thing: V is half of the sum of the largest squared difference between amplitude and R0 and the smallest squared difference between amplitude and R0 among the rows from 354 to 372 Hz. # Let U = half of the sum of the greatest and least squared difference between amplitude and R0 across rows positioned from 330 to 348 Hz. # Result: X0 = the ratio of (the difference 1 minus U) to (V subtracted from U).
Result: -1.4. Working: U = 0.2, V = 0.8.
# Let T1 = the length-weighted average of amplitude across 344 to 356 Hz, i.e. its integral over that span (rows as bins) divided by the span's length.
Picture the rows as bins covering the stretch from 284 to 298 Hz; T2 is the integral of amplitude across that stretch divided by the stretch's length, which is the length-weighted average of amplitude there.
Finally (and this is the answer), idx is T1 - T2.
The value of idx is -1.12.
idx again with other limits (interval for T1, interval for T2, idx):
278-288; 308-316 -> -0.39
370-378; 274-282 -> -0.39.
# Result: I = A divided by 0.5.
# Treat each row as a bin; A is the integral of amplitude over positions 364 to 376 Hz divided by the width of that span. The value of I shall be 36.3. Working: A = 18.2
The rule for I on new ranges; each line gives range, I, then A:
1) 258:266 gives 35.7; 17.8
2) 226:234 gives 34.9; 17.4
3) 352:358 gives 33.8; 16.9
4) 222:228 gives 32.7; 16.4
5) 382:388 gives 35.5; 17.8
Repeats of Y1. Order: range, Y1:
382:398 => 397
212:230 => 223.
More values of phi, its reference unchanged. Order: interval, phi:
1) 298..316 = 305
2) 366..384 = 377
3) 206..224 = 213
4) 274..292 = 291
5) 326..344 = 343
